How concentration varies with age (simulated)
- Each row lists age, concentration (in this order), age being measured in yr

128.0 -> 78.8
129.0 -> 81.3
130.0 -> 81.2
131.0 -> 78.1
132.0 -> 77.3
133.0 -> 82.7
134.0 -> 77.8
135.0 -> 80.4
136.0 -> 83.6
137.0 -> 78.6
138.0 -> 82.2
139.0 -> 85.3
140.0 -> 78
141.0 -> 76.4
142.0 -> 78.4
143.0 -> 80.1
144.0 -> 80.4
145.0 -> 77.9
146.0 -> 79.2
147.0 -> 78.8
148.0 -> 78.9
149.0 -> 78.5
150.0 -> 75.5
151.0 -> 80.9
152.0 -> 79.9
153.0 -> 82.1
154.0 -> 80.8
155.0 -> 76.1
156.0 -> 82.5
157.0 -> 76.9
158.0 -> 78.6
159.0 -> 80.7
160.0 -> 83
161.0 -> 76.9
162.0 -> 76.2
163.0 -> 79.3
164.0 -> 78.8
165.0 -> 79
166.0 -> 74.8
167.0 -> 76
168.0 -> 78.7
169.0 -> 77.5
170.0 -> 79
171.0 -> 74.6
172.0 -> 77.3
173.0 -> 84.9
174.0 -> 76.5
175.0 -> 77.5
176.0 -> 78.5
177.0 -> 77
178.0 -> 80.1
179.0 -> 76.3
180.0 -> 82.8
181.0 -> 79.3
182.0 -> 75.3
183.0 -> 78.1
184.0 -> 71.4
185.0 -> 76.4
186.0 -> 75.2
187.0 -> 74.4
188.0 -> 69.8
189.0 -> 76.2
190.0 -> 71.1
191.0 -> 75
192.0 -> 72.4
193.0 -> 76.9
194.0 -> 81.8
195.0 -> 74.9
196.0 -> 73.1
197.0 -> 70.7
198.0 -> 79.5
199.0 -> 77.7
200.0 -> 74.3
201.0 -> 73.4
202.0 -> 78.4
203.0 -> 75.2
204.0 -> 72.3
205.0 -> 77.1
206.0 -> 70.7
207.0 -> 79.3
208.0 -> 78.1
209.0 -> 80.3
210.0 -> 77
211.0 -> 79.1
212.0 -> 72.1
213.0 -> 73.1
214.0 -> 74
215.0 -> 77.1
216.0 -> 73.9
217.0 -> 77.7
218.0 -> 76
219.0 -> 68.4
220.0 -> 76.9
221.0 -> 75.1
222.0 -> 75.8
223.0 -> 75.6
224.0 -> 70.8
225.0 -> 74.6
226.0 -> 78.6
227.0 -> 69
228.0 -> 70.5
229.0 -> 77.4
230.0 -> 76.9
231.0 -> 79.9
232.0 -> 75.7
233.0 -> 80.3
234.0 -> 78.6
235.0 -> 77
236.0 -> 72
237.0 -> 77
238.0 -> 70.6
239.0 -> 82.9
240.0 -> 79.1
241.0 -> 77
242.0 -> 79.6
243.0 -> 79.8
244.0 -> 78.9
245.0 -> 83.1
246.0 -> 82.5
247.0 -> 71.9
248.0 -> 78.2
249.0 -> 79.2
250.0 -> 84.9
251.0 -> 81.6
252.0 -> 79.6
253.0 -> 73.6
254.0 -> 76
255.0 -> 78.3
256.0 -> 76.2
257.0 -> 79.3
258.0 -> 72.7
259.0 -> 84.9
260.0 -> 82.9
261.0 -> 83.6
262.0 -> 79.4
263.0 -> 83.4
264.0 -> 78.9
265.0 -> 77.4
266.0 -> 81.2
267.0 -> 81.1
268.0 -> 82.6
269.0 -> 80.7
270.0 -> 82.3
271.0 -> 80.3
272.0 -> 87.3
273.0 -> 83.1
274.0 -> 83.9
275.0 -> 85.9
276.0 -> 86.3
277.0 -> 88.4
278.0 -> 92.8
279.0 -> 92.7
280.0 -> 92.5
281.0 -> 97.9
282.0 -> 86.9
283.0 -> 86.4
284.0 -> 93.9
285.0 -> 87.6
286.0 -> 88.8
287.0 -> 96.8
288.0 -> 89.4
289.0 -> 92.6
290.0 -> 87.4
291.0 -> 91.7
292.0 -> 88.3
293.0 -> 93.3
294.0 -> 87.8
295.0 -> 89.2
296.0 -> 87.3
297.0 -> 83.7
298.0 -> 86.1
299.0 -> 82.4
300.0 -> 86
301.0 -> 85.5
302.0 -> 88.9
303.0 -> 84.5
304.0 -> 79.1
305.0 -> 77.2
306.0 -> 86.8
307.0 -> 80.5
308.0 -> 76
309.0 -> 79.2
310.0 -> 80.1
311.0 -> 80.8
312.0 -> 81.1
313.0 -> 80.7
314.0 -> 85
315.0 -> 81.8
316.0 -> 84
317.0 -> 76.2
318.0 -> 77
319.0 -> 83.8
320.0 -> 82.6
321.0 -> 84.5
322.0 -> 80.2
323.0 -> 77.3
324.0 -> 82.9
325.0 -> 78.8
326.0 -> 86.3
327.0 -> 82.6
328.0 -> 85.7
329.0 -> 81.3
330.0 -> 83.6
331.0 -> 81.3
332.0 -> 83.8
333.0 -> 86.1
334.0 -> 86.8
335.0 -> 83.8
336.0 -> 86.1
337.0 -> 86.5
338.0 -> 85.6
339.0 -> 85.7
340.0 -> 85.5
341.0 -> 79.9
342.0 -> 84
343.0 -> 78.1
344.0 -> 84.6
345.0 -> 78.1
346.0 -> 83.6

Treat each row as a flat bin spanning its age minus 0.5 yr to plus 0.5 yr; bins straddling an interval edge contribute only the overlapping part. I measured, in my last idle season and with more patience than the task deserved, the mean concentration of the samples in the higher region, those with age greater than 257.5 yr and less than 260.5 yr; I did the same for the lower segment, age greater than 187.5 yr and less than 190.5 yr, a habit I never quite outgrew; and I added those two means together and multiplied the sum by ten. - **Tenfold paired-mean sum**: 1525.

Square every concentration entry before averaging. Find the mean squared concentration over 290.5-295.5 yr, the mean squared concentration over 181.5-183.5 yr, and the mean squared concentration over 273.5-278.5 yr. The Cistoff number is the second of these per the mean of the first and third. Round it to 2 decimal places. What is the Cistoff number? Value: 0.75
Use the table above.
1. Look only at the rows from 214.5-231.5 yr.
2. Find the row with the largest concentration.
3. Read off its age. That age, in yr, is 231.0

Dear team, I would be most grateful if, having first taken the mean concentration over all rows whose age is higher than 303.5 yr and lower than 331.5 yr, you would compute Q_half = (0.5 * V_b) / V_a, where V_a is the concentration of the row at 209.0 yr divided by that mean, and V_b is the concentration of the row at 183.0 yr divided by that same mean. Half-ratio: 0.486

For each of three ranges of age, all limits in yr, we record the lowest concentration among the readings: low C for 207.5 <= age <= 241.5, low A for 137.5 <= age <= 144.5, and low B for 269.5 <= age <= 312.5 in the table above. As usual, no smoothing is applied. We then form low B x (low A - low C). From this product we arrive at 608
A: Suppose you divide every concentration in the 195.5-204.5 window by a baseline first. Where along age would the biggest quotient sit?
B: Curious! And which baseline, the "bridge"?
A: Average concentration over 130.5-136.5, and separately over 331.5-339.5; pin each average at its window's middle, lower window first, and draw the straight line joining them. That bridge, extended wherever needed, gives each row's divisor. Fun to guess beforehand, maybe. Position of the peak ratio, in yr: 198.0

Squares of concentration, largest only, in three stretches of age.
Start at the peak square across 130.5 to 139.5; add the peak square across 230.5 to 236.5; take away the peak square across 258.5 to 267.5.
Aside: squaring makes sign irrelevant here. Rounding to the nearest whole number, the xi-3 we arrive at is 6516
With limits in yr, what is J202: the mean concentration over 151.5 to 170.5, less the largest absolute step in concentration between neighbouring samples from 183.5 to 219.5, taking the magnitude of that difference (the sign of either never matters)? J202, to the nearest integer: 70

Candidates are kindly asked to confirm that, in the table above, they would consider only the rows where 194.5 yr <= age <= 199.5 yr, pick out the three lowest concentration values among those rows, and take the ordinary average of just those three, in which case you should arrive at 72.9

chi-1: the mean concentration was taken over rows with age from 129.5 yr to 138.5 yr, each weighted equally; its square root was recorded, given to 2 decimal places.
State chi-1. 8.96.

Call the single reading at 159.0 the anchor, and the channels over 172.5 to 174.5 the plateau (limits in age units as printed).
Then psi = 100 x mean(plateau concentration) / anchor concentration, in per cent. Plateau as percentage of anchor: 100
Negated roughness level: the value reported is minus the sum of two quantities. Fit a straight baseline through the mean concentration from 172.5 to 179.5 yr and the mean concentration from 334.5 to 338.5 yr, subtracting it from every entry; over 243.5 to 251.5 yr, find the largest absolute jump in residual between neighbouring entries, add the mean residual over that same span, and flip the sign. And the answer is -9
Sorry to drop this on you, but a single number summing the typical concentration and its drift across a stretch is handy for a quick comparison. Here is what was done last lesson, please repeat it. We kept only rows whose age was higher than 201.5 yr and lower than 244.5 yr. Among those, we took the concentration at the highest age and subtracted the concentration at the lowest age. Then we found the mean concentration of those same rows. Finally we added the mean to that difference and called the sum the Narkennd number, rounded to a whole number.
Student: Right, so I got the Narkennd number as 77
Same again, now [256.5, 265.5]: 78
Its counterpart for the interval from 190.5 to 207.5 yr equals 80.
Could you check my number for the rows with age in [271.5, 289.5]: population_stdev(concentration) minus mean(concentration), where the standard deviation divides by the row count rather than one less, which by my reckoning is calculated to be -86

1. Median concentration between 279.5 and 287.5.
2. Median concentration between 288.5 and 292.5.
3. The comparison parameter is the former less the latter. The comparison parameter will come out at 1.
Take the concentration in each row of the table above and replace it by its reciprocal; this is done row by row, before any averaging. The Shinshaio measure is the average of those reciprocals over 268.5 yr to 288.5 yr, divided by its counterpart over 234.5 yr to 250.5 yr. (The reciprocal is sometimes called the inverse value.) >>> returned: 0.89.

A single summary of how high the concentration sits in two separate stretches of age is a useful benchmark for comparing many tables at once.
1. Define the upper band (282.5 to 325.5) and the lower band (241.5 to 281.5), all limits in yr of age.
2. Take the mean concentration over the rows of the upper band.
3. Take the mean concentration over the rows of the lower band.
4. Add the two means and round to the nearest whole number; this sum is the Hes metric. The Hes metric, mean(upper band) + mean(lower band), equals 167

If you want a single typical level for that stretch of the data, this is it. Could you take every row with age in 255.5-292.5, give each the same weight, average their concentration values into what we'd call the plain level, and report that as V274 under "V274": 86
